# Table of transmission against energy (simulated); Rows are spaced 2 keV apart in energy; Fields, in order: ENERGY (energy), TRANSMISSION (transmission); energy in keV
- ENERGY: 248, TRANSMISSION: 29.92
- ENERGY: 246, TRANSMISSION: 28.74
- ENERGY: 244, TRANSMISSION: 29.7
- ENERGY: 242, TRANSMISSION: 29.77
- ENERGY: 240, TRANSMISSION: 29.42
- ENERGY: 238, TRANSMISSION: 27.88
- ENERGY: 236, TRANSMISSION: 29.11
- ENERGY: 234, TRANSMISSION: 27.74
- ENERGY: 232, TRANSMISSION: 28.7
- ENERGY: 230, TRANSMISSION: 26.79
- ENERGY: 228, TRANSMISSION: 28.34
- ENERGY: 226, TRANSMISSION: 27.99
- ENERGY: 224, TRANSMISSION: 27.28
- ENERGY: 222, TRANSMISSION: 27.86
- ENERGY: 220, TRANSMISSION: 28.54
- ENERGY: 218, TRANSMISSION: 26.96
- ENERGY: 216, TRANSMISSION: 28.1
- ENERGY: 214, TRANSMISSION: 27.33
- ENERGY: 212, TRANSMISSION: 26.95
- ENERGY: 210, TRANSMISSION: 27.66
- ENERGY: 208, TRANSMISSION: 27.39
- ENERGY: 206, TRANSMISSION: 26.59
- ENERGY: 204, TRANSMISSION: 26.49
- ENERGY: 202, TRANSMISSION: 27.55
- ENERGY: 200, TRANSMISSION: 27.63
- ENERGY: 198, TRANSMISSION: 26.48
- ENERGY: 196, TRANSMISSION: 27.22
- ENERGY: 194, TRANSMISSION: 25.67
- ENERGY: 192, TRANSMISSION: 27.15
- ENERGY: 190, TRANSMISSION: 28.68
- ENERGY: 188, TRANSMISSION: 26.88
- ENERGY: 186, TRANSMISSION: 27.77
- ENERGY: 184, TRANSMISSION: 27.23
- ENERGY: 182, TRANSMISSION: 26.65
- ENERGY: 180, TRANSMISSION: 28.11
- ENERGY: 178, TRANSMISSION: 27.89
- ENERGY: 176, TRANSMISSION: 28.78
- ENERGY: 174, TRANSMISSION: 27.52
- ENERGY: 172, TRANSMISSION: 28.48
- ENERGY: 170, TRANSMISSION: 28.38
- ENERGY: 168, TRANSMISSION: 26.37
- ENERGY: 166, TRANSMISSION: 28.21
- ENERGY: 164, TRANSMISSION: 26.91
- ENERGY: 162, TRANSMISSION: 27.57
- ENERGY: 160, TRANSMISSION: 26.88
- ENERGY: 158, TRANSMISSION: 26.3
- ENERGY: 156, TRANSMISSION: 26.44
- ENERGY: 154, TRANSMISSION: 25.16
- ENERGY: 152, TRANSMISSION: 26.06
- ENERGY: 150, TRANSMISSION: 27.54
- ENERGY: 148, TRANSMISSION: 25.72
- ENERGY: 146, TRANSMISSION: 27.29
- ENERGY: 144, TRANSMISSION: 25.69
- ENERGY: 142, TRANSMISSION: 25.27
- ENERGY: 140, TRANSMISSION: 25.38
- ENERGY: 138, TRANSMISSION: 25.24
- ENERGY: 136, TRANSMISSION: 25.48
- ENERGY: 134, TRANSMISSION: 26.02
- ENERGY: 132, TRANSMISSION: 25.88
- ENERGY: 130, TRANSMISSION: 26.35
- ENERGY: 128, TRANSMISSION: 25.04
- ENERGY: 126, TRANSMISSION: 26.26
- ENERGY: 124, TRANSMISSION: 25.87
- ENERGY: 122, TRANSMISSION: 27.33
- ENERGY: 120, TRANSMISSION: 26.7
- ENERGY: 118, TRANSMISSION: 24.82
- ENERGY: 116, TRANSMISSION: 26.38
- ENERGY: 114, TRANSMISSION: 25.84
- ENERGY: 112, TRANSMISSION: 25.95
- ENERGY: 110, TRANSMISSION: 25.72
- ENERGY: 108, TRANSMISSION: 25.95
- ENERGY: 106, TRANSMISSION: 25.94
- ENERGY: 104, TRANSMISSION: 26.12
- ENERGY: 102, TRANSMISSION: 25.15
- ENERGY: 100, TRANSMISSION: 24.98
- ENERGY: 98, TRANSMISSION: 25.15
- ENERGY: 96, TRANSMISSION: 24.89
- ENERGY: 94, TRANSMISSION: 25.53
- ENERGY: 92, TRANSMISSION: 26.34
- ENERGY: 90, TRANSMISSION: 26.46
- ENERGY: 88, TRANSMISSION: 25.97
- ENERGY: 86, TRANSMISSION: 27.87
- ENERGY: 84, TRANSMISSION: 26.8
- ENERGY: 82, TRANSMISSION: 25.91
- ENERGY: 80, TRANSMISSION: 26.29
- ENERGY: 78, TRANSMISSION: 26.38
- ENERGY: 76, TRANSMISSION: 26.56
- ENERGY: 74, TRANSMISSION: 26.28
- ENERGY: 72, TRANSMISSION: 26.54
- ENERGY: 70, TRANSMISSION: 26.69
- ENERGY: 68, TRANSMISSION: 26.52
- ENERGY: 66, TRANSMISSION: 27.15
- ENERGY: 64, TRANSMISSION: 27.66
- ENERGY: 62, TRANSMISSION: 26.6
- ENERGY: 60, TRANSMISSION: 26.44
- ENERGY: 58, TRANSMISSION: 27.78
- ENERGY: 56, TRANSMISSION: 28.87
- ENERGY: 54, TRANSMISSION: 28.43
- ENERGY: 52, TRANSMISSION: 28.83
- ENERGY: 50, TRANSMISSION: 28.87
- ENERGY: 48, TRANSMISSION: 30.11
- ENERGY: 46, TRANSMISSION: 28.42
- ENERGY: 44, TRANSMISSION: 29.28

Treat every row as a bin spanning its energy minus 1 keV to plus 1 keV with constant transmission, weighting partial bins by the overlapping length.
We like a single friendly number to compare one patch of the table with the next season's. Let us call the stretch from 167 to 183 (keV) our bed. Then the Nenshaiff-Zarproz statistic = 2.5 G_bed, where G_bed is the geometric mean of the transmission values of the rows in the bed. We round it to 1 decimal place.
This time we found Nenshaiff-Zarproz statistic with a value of 69.4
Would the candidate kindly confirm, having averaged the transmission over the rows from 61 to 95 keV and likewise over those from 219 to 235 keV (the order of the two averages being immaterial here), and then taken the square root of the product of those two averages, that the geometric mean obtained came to 27.2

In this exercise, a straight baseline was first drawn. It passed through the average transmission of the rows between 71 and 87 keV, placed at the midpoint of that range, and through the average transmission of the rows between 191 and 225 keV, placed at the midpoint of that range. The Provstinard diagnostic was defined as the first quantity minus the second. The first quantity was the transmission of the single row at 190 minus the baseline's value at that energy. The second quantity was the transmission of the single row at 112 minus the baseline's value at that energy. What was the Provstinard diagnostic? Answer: 2.34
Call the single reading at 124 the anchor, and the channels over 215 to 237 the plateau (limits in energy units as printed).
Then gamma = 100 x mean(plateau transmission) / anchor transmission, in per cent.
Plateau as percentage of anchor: 108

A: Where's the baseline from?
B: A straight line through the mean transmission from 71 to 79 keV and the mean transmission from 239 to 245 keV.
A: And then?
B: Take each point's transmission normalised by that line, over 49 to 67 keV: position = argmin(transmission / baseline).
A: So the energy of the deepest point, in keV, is 60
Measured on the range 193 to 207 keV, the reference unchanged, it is 194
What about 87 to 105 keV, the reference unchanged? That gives 96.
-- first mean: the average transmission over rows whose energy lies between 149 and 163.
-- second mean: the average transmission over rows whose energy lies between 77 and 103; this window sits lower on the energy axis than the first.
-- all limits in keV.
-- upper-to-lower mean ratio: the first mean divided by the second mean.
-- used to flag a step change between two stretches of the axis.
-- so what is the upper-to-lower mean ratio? 1.02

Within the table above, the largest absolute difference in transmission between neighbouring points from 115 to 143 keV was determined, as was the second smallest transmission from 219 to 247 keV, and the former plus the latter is 29.2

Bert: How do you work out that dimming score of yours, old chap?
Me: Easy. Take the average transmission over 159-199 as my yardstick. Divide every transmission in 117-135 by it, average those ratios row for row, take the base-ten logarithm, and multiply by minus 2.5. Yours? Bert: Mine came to 0.057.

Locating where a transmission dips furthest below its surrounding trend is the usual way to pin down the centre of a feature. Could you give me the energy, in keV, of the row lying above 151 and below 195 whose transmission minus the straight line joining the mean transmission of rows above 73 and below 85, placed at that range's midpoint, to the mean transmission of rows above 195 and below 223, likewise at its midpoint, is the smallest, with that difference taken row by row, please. 154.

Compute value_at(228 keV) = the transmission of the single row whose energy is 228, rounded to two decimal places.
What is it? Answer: 28.34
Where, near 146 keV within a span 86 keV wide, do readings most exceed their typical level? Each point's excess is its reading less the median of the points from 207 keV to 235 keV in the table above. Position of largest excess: 176 keV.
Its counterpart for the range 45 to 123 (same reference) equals 48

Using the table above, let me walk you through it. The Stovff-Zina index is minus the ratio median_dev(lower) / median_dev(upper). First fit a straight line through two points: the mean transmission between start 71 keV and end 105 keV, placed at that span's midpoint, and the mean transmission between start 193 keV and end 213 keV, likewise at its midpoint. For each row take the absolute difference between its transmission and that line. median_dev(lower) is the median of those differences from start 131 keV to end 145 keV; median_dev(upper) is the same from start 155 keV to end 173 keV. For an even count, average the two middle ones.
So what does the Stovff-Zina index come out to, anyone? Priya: -3.0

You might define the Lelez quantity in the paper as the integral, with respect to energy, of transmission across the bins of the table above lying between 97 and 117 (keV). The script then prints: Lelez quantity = 514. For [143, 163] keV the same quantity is 529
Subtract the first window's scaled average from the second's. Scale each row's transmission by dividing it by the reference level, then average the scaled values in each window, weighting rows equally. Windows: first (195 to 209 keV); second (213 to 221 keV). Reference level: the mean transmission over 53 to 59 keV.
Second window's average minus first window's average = 0.02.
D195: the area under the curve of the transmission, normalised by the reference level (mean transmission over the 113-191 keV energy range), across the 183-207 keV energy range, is 24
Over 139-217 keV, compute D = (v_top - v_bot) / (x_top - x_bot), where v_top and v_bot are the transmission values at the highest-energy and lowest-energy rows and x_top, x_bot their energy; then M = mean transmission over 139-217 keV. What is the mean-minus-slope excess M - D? 27.0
